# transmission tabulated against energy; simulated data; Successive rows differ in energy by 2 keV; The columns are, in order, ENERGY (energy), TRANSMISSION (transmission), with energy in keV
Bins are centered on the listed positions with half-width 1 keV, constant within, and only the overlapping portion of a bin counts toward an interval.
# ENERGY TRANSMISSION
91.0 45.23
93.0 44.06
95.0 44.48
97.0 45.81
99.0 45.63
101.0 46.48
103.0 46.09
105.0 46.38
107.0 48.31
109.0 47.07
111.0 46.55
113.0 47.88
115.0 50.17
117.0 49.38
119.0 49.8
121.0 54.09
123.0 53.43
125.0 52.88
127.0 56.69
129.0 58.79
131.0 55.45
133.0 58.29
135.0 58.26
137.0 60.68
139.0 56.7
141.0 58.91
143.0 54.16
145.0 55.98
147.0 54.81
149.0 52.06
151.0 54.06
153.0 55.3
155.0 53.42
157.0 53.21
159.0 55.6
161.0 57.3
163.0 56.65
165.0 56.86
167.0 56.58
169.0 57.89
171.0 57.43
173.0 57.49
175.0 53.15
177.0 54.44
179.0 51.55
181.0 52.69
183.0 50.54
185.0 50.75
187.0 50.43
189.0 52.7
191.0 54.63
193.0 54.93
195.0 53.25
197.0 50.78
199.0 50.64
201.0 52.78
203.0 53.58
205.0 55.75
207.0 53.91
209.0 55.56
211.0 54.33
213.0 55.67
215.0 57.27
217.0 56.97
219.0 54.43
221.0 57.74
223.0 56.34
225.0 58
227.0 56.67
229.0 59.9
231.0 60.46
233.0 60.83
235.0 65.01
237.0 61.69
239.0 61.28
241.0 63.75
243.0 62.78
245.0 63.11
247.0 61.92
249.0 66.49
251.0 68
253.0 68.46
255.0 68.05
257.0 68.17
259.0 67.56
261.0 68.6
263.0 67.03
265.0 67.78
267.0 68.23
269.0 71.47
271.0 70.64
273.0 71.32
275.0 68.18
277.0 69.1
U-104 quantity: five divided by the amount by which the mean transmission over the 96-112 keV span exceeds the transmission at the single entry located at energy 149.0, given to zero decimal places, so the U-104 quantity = -1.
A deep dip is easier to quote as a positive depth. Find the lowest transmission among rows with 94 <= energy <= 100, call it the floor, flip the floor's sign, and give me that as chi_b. -44.5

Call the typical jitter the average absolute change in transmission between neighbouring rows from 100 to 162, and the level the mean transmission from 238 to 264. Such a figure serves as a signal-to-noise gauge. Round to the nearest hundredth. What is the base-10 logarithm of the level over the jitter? 1.55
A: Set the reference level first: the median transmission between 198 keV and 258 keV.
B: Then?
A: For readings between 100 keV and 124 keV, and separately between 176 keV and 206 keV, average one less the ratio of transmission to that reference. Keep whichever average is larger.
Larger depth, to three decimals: 0.172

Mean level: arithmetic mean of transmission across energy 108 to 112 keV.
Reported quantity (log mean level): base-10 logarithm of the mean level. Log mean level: 1.67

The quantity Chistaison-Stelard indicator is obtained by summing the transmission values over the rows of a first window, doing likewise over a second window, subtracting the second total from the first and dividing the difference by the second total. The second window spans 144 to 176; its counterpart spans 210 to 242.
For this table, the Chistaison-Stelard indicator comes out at 0.06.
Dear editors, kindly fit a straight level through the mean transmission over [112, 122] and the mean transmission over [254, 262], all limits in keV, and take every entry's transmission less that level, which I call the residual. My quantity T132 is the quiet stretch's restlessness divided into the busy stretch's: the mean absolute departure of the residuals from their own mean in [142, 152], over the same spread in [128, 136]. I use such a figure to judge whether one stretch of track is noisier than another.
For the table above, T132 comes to 1.2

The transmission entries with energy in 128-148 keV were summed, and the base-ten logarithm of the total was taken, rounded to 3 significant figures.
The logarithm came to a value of 2.76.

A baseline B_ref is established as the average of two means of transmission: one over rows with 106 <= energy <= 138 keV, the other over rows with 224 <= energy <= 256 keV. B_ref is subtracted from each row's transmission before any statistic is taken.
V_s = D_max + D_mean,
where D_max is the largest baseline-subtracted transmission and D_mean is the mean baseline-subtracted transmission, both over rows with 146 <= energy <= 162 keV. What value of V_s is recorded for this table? -4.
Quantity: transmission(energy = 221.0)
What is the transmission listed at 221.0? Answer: 57.74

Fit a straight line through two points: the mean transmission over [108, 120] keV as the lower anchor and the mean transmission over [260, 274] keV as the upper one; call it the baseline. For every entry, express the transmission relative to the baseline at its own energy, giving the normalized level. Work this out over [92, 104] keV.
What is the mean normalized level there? 0.98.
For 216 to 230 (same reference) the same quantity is 0.90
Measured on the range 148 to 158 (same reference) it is 1.00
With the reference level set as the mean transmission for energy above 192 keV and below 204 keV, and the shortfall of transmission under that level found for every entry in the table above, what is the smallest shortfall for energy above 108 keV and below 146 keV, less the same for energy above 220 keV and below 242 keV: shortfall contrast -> 4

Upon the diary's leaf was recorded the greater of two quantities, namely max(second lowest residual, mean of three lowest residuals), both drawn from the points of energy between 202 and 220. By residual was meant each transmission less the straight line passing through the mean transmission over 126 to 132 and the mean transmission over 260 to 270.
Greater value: -10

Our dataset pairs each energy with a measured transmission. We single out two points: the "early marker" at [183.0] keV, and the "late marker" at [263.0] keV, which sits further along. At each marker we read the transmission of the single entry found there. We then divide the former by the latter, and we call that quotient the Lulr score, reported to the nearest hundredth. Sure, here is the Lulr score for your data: 0.75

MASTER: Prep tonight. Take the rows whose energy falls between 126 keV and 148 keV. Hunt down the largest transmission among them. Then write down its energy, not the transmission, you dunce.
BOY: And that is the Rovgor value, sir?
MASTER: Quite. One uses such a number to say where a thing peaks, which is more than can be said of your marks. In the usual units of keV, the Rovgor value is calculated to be 137.0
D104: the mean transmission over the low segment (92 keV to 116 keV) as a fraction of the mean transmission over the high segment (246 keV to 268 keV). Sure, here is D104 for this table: 0.69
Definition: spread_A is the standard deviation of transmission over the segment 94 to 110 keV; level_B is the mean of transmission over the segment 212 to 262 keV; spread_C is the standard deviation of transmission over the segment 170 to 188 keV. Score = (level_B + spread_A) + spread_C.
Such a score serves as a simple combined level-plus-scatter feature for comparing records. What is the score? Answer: 66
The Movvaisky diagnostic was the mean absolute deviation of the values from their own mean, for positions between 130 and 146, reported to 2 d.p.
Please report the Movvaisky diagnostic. 1.73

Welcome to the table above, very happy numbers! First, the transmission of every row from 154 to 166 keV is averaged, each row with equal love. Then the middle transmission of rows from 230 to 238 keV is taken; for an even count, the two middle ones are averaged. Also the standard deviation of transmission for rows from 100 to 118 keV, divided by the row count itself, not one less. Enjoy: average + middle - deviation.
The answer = 115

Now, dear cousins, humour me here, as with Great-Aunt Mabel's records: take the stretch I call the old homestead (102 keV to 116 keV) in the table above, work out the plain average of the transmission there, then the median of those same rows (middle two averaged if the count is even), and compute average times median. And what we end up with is 2235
